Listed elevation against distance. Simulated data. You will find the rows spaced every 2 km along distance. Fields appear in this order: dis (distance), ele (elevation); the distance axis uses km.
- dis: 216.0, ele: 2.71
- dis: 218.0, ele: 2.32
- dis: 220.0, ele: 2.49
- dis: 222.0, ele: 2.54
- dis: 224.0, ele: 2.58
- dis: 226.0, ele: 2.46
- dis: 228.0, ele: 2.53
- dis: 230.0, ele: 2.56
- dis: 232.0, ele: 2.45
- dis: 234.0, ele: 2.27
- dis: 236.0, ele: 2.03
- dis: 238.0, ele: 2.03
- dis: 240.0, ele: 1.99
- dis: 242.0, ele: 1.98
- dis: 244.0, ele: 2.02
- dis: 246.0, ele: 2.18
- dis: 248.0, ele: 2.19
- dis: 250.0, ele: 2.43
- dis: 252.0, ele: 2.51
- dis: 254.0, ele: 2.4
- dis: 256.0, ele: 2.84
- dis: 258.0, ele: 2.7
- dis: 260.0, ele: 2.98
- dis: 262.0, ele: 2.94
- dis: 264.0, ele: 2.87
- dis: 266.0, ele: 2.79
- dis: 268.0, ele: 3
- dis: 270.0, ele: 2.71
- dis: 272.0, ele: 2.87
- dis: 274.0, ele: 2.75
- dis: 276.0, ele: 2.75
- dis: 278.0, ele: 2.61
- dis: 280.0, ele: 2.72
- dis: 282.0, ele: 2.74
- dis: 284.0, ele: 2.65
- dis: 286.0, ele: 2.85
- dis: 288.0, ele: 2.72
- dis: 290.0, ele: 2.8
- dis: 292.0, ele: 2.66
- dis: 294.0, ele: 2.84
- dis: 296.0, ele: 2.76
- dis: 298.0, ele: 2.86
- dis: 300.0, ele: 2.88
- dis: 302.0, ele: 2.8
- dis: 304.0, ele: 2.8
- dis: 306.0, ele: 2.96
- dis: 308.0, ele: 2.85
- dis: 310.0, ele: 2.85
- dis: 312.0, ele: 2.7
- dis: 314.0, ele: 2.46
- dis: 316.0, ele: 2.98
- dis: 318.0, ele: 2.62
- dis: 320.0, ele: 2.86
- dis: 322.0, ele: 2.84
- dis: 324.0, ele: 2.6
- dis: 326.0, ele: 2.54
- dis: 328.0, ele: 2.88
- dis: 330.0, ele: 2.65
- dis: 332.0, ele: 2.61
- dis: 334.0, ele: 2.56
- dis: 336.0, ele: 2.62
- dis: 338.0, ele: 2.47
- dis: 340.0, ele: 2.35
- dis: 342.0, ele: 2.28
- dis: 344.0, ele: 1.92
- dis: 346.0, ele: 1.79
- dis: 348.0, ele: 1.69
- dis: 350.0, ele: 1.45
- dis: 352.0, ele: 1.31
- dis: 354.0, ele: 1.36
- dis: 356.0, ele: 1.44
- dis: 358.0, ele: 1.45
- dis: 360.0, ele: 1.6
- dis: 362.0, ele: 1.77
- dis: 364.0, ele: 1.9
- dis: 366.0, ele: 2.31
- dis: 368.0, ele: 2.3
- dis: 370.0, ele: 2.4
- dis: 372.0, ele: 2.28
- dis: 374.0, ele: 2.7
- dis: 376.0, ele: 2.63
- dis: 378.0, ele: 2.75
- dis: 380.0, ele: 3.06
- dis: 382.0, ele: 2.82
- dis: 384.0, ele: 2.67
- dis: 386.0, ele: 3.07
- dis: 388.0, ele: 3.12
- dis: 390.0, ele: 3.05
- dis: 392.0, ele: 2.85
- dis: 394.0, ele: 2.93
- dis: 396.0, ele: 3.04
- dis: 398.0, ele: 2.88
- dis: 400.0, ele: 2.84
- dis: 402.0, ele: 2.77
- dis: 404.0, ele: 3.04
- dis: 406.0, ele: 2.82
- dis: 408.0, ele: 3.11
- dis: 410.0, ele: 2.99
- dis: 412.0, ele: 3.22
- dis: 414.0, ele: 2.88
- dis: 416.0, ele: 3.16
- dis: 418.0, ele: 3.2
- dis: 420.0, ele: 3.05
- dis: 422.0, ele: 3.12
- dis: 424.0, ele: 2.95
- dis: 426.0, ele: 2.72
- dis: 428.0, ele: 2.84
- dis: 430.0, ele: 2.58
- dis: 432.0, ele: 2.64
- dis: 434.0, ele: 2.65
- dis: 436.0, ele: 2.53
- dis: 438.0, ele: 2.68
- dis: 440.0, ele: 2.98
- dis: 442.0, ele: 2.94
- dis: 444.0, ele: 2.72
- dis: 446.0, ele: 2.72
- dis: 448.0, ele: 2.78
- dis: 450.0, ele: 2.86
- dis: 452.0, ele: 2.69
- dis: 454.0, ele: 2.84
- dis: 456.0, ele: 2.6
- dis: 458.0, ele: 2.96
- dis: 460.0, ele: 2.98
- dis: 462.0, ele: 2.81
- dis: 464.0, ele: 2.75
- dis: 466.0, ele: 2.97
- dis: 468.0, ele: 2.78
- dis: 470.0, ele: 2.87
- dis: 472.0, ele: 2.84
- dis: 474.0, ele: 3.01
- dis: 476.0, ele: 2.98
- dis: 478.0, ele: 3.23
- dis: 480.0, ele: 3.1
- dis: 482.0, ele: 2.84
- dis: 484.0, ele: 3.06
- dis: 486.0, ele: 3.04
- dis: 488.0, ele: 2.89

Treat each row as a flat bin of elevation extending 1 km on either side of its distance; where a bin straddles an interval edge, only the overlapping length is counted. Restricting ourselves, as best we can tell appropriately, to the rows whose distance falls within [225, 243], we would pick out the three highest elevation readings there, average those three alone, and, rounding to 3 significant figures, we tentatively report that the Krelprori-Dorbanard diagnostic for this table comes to 2.52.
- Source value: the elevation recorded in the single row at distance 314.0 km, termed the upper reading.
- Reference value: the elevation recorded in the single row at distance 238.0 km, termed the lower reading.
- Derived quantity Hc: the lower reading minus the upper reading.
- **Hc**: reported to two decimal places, -0.43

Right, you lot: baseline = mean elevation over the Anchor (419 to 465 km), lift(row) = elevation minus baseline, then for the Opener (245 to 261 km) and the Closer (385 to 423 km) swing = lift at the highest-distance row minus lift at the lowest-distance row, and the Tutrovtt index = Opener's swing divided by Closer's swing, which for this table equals 16.0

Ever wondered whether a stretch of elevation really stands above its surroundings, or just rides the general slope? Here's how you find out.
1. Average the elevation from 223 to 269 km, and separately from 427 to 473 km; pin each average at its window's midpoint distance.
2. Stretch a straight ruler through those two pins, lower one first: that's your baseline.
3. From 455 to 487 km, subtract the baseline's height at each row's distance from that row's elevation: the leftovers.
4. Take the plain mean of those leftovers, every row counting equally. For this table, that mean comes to 0.11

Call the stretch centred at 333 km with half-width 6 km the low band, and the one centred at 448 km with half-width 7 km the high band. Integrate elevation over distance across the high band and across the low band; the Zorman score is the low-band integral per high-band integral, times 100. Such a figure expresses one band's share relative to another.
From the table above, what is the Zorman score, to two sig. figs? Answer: 81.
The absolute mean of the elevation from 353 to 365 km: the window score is 1.59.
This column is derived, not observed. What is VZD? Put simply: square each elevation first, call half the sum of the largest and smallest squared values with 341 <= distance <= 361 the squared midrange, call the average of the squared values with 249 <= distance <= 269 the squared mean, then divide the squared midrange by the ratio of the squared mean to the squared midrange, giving 1.6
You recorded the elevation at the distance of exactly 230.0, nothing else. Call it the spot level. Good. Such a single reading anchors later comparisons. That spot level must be 2.56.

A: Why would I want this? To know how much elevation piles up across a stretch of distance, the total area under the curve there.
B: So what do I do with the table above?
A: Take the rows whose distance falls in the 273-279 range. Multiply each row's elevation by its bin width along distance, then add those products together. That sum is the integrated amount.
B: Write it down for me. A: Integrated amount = 16.2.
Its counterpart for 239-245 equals 12.0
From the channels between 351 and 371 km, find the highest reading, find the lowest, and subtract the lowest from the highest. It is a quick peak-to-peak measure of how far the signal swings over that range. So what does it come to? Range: 1.1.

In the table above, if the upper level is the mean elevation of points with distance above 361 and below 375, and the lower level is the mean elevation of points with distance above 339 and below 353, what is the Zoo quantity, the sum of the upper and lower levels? 4.1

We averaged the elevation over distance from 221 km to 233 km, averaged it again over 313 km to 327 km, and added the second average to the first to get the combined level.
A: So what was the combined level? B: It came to 5.2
